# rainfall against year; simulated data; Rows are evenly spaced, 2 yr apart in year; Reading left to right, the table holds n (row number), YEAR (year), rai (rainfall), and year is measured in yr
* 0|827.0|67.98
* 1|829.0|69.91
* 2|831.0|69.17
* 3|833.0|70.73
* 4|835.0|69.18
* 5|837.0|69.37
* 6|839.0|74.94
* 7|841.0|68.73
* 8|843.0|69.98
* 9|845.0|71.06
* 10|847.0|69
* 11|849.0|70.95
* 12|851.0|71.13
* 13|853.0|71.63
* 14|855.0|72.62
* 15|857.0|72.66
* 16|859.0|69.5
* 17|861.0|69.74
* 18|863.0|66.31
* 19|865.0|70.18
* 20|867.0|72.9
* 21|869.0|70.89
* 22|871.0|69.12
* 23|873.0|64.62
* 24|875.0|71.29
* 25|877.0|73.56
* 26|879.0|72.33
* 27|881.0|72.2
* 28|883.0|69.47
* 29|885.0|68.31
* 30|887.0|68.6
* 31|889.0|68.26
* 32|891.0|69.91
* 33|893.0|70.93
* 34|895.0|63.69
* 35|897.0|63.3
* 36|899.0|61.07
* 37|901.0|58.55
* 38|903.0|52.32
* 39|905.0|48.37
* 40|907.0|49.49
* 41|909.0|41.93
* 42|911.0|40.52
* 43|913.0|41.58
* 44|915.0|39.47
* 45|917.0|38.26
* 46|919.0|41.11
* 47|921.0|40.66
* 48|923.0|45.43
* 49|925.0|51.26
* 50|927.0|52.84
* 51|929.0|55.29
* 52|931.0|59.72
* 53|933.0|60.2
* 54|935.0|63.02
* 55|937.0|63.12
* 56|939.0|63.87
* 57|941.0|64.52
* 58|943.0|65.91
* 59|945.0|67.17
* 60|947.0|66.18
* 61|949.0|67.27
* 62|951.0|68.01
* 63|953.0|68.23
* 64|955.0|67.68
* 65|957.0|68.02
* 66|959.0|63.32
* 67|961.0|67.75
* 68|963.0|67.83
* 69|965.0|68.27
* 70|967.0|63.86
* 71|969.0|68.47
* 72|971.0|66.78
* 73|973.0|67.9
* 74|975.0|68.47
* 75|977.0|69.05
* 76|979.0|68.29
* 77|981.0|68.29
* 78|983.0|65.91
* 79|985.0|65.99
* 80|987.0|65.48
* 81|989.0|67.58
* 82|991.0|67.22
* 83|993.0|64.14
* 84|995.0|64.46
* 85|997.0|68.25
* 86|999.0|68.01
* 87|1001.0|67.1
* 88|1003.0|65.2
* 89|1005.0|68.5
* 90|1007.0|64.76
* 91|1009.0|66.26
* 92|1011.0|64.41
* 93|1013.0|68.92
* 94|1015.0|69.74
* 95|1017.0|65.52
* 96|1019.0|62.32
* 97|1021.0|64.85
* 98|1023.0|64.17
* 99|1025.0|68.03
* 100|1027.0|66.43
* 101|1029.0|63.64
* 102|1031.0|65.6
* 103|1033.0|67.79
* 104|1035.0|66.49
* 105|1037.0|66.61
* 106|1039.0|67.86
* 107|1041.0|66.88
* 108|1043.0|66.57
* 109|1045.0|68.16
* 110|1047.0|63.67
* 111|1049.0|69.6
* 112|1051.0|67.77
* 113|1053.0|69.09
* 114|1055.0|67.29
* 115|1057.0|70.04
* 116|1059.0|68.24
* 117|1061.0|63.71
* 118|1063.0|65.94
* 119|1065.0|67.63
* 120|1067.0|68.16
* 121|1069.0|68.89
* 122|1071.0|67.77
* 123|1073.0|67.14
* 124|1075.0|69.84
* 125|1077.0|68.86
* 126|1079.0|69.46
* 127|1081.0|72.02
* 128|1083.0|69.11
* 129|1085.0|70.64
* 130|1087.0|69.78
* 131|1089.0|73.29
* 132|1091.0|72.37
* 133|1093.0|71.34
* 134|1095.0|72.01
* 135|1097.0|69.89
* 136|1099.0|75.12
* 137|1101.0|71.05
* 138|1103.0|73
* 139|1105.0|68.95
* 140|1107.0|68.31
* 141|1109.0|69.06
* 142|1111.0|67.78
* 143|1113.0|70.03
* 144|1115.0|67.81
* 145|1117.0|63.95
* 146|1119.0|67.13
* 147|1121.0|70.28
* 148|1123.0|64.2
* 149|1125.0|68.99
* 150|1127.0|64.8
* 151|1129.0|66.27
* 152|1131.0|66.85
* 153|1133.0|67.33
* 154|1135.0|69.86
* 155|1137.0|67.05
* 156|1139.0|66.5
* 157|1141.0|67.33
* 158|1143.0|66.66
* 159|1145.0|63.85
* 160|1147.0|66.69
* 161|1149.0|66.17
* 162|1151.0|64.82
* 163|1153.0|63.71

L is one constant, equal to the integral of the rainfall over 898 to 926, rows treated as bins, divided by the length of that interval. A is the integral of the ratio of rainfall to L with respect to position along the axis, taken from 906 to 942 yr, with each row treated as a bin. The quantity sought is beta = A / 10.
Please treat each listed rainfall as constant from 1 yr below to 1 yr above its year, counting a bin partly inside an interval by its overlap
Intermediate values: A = 39.3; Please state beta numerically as 3.93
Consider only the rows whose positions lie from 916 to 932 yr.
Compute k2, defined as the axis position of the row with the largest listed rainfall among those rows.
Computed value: 931.0 yr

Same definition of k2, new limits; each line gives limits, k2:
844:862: 857.0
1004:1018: 1015.0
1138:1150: 1141.0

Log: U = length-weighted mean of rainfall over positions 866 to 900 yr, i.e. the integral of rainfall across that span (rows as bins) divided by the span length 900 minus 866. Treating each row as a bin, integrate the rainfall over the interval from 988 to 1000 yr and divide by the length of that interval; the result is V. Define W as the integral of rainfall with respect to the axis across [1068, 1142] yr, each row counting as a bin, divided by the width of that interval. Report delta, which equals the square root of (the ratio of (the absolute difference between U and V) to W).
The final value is 0.18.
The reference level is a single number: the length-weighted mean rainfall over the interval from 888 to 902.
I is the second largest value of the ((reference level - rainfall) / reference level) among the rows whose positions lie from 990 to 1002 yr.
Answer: 0.01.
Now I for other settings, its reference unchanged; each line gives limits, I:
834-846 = -0.06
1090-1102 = -0.09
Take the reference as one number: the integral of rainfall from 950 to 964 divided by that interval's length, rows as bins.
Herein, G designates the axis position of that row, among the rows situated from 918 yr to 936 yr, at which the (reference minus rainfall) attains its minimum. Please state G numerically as 935.0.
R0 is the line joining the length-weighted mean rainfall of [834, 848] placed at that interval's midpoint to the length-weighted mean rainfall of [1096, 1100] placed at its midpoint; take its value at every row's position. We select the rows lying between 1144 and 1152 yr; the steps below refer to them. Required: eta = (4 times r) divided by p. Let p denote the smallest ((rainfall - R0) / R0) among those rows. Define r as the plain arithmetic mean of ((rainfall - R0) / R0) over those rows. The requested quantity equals 3.3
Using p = -0.12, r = -0.10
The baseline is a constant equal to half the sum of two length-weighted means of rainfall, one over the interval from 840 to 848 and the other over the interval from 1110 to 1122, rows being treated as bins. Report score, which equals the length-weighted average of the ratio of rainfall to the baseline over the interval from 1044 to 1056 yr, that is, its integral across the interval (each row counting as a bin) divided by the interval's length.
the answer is 0.98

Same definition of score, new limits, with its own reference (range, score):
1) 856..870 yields 1.02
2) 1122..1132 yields 0.96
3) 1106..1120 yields 0.98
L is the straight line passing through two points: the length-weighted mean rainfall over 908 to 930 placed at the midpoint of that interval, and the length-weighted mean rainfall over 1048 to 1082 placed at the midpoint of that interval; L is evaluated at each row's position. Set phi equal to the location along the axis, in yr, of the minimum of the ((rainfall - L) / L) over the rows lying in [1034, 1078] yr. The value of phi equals 1061.0 yr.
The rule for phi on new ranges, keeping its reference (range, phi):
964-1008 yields 1007.0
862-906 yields 905.0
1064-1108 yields 1107.0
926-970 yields 927.0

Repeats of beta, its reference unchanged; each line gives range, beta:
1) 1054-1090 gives 5.33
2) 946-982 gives 5.23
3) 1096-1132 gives 5.31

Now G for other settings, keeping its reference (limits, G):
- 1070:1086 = 1081.0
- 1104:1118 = 1113.0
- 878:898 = 879.0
